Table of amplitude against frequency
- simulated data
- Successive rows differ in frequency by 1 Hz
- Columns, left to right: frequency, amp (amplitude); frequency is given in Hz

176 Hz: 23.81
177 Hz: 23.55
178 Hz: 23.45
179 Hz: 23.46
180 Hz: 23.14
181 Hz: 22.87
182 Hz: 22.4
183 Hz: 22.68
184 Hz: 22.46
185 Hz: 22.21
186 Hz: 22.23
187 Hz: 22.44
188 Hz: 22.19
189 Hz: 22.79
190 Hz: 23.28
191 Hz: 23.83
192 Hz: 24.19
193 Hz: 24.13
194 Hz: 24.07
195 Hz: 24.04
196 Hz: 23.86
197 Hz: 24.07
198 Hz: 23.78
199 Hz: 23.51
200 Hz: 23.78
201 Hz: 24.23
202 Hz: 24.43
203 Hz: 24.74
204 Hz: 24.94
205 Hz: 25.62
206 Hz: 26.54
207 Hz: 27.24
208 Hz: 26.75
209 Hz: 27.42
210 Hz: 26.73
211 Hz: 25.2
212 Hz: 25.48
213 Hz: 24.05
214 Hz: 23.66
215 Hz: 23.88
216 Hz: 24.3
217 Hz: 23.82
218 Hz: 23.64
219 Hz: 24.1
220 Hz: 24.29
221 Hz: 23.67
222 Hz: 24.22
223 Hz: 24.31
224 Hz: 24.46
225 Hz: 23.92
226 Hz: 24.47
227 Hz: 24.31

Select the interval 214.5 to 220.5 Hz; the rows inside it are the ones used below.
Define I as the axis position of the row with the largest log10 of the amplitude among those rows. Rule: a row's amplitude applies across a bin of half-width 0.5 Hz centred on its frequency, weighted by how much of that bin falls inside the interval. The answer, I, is 216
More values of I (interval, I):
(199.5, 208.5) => 207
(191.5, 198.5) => 192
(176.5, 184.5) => 177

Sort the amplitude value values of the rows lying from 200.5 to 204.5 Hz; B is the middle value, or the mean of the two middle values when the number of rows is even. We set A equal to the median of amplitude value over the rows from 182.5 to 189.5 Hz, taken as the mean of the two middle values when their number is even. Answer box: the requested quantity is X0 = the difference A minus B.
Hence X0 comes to -2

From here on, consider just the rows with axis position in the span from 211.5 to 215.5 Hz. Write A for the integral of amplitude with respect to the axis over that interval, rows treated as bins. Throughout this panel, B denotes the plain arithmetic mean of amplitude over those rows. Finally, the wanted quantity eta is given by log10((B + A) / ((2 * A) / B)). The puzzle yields 1.18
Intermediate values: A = 97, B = 24.3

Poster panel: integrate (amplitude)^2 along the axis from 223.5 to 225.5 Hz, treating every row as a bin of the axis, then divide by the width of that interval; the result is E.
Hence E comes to 585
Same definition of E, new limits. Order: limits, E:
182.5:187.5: 502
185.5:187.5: 499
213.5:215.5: 565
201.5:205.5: 622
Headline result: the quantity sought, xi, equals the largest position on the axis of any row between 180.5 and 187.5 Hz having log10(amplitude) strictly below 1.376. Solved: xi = 187 Hz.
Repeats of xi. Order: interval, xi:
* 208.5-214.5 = 214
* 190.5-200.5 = 199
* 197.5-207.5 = 199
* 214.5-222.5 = 221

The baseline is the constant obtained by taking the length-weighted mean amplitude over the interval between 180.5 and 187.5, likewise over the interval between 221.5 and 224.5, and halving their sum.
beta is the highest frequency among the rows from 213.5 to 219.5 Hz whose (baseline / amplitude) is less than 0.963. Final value 216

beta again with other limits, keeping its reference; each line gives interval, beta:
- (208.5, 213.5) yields 212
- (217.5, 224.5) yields 224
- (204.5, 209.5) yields 209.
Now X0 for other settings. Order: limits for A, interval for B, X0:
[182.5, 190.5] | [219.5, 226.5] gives -2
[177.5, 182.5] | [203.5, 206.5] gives -2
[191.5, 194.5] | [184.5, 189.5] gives 2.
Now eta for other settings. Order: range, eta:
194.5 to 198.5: 1.17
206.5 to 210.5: 1.23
